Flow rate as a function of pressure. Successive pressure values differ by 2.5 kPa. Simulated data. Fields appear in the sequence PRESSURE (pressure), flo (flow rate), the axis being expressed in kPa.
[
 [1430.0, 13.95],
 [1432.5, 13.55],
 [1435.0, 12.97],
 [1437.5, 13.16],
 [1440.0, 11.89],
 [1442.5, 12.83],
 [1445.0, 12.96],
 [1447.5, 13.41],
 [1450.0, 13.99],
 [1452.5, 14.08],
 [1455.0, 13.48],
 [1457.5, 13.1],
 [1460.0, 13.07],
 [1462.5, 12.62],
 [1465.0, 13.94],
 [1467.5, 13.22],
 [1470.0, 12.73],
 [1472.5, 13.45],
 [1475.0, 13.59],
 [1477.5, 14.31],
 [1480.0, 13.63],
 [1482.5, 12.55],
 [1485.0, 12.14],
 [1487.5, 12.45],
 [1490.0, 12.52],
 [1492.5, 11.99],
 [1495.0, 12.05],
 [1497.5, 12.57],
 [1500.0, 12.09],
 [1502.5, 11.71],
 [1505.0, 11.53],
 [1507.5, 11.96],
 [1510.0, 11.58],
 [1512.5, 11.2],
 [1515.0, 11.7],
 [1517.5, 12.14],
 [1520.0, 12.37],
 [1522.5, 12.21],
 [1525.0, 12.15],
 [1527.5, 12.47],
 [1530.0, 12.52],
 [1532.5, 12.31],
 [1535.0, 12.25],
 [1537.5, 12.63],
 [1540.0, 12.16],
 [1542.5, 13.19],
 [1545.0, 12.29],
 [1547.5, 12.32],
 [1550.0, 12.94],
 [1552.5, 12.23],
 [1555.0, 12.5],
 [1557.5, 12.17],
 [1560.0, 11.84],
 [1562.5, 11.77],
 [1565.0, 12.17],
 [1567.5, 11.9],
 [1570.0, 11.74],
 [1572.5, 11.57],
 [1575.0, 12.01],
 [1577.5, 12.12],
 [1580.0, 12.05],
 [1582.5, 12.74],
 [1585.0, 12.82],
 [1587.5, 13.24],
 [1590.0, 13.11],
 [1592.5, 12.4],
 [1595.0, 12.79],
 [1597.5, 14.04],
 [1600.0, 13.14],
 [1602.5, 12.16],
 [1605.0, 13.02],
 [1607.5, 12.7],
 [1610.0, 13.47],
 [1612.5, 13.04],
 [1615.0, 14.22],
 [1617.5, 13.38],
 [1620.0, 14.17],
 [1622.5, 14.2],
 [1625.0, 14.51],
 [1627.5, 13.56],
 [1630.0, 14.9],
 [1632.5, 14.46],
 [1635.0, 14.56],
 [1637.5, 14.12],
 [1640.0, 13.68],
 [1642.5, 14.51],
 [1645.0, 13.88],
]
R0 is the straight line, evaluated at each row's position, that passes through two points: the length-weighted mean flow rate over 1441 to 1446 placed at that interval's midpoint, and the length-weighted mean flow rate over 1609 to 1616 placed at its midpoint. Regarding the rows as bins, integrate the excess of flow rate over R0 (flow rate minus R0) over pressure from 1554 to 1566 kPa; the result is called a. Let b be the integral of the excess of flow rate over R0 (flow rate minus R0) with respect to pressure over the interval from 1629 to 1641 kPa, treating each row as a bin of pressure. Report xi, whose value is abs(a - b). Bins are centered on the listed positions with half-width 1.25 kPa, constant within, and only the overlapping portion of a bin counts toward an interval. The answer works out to 23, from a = -15.1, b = 8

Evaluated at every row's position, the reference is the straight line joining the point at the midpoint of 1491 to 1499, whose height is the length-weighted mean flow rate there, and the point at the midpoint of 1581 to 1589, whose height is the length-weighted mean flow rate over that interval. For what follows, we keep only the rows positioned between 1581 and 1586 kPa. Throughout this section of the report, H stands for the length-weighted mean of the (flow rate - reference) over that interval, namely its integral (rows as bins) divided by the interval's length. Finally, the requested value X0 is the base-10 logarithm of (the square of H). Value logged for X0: -1.6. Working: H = -0.16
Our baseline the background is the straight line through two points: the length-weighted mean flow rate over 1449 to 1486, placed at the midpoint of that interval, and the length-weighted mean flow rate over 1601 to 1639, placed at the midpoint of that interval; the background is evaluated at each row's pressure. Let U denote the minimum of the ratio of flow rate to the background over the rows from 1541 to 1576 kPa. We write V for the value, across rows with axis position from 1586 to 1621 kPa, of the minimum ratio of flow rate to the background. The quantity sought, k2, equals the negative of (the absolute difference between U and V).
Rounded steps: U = 0.849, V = 0.887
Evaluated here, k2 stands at -0.038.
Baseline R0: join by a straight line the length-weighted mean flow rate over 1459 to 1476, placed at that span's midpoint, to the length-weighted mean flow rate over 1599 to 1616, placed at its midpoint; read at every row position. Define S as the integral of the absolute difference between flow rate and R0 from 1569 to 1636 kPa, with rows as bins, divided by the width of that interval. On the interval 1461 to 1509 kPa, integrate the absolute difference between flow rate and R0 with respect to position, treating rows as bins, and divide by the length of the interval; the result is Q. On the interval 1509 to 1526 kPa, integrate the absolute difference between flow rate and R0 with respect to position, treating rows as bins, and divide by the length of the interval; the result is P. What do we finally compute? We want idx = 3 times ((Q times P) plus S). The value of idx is 5.5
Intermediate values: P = 1.27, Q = 0.8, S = 0.8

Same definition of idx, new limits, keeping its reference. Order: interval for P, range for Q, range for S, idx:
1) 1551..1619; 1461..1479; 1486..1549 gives 4.1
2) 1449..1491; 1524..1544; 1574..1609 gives 2.7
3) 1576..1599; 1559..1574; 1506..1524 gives 6.0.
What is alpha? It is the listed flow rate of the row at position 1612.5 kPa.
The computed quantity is 13.04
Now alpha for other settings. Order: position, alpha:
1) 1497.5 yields 12.57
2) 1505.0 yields 11.53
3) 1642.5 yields 14.51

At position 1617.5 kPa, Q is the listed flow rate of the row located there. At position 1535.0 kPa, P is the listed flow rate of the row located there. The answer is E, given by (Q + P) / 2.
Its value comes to 12.8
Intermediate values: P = 12.25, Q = 13.38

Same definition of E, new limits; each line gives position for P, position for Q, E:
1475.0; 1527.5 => 13.0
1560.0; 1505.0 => 11.7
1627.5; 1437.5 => 13.4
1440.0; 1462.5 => 12.3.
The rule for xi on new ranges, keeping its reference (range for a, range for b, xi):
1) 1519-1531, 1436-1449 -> 11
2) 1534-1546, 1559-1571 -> 9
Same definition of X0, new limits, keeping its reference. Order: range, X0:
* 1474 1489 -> 0.0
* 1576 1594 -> -1.1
